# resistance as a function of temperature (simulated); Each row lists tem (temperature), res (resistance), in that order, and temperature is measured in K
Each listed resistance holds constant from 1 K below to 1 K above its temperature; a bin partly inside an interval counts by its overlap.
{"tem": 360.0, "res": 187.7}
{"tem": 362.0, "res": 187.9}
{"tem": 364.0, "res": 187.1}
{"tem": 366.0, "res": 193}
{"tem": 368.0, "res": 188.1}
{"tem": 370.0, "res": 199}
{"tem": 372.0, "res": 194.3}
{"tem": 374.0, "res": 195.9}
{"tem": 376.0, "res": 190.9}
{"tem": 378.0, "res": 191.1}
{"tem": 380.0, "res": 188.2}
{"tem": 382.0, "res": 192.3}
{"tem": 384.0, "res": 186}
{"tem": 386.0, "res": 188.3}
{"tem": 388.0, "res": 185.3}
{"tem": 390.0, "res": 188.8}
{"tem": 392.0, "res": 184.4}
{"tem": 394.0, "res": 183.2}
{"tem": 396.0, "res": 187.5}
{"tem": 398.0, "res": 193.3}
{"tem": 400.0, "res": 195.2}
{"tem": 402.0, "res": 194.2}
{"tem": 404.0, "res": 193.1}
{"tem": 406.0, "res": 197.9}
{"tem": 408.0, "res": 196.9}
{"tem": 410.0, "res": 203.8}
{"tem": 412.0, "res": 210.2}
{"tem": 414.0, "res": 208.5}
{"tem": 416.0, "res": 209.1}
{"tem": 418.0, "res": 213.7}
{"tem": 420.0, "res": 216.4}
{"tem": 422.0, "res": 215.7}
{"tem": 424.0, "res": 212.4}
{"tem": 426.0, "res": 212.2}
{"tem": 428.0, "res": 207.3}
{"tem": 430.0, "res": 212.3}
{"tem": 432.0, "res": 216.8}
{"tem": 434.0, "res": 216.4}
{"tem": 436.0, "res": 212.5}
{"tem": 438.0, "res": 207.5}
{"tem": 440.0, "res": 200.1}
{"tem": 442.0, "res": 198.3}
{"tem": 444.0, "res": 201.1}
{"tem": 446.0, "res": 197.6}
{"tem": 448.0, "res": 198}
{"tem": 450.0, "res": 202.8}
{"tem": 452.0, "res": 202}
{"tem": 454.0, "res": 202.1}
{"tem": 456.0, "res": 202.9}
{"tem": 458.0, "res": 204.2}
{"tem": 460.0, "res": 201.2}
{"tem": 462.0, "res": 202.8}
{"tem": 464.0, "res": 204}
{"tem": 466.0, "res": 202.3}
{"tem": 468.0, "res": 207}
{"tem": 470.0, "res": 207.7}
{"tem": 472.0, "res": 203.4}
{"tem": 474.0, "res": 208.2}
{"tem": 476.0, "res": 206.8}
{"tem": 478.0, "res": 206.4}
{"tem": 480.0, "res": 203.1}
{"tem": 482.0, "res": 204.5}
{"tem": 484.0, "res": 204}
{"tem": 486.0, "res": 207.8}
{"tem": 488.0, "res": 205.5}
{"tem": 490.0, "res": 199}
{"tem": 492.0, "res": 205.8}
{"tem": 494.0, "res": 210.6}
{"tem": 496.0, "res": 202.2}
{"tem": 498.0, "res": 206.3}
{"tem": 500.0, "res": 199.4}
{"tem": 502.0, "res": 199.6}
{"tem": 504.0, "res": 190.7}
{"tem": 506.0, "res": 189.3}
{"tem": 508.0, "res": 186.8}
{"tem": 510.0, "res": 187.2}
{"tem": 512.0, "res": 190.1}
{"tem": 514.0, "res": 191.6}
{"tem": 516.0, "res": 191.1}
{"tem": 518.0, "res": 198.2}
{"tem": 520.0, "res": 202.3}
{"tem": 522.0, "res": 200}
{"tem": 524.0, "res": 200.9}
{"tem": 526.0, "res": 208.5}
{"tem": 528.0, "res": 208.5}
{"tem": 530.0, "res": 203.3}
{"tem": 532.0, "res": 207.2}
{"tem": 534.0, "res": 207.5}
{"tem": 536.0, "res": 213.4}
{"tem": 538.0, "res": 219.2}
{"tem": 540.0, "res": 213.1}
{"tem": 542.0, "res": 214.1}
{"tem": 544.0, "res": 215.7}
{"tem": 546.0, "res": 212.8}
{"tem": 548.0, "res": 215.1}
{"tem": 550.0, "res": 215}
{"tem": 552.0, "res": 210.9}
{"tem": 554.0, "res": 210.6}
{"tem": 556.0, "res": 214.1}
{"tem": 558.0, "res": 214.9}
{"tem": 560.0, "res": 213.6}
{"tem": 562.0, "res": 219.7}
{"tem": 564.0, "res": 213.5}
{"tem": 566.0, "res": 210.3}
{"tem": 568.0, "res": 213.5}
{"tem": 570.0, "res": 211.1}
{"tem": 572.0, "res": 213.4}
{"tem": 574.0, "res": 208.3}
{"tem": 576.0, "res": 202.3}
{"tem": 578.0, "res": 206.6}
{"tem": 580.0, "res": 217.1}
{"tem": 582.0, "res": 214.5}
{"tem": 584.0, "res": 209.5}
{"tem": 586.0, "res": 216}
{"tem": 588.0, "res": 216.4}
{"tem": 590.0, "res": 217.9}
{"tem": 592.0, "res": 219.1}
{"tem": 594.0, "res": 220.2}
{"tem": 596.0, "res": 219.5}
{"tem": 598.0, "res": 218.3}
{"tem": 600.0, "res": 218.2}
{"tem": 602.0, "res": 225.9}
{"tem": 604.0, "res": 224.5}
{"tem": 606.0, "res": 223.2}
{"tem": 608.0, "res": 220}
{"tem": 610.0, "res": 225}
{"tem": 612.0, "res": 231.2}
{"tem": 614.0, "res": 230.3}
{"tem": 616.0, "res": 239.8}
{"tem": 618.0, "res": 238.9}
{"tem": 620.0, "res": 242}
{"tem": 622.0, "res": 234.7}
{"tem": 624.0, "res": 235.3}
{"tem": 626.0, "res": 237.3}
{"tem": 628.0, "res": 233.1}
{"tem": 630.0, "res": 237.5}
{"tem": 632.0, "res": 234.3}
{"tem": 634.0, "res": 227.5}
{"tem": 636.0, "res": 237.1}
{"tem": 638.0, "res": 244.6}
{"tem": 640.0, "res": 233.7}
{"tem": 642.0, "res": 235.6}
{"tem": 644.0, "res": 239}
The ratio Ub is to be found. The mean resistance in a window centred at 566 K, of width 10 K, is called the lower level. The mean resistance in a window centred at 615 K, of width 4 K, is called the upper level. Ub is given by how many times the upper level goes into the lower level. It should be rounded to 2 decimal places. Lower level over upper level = 0.91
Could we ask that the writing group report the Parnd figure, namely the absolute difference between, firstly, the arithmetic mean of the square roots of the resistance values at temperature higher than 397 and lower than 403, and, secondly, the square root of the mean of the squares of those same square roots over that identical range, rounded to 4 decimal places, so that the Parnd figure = 0.0000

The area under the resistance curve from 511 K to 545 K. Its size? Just 6969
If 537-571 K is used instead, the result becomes 7274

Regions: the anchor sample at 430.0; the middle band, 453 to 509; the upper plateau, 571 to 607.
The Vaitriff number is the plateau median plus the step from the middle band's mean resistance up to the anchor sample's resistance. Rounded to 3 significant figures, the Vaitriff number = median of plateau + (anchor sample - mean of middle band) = 227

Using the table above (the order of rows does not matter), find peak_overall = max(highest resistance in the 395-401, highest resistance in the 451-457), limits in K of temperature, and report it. 203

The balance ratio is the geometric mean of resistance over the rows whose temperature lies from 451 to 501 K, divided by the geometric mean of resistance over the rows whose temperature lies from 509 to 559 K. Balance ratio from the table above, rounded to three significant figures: 0.990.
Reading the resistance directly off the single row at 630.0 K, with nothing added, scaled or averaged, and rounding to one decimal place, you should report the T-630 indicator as 237.5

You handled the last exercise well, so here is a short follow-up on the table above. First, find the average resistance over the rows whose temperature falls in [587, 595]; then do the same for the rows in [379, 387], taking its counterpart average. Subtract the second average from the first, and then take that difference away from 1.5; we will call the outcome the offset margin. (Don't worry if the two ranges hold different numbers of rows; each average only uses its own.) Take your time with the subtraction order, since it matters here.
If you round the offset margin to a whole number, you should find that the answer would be -28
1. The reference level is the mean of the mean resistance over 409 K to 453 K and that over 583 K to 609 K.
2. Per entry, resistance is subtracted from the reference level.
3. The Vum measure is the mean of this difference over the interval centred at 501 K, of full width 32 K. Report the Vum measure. 16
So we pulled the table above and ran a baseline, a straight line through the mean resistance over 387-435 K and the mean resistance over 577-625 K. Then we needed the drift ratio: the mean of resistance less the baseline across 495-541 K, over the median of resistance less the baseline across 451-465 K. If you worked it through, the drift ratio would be 2.8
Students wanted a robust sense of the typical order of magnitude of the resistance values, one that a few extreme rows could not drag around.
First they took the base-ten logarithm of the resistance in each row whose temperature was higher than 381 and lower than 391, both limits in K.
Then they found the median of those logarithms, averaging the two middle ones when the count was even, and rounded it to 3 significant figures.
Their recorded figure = 2.27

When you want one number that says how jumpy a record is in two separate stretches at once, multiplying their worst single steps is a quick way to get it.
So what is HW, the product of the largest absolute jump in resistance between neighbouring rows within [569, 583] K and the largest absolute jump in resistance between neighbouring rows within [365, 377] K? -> 114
